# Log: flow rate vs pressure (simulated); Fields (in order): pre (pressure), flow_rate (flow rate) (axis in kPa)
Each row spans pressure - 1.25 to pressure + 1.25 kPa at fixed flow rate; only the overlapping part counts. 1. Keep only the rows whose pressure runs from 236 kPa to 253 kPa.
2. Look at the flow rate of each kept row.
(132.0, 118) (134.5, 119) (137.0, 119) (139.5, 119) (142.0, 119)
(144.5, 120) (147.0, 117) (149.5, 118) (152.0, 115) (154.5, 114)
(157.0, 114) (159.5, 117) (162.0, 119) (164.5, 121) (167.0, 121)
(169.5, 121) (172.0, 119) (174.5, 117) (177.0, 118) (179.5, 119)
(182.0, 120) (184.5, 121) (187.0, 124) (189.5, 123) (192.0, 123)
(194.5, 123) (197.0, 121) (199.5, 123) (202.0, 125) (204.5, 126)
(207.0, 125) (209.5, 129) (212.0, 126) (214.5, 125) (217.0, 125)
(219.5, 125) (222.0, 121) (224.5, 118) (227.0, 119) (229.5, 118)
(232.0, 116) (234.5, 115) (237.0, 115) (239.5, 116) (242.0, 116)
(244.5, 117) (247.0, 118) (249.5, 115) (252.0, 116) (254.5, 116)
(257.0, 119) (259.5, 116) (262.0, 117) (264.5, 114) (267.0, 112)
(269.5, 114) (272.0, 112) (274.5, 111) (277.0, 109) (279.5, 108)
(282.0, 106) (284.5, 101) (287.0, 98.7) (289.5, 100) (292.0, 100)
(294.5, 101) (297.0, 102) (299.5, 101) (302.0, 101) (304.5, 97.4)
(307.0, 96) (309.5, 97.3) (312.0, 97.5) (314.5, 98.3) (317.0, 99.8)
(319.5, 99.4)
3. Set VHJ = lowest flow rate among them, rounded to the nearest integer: 115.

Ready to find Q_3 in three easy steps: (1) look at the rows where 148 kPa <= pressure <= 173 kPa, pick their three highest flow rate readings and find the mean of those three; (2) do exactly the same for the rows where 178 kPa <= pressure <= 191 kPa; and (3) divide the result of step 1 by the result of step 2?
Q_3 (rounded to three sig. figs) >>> 0.986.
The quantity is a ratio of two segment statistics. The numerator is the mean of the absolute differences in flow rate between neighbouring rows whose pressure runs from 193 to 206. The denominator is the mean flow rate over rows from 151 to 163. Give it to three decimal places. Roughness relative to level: 0.015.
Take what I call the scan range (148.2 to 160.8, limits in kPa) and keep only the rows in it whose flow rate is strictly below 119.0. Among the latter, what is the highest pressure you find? 159.5 kPa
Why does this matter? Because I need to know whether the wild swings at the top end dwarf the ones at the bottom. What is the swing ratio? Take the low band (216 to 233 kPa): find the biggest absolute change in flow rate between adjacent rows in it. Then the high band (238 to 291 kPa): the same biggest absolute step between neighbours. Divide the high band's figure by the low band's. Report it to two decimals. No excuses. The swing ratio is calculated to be 1.25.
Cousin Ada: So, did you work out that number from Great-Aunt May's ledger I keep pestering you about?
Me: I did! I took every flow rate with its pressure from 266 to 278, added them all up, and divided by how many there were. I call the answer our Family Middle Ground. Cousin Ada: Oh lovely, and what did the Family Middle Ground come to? 112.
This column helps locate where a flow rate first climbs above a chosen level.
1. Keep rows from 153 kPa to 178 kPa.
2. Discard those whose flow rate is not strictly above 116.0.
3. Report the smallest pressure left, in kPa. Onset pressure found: 159.5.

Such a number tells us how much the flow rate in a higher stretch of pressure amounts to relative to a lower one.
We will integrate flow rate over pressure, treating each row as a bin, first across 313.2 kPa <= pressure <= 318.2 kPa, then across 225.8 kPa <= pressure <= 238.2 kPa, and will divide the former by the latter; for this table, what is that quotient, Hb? 0.34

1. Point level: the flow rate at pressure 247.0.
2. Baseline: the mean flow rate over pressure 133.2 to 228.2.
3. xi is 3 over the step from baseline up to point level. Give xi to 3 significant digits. -1.10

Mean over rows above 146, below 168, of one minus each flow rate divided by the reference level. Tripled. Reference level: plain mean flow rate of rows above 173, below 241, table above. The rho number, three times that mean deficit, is 0.10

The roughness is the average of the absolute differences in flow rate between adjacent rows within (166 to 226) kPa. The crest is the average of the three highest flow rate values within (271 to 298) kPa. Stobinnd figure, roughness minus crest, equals -109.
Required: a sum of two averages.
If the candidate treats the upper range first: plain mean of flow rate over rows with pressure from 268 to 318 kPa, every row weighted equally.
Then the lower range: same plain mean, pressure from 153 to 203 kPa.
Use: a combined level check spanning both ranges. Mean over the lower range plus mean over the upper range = 223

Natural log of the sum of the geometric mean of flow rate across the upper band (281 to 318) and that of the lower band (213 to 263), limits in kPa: 5.38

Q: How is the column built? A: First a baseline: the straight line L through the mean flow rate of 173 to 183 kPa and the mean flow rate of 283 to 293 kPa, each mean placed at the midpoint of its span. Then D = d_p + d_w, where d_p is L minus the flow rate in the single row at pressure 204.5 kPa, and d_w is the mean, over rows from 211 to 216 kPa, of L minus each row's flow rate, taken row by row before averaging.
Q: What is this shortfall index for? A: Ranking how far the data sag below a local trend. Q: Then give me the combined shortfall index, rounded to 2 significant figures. -25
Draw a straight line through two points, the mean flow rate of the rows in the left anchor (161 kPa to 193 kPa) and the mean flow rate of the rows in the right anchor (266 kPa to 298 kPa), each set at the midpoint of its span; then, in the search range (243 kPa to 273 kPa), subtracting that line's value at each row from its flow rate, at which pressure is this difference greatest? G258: 257.0 kPa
